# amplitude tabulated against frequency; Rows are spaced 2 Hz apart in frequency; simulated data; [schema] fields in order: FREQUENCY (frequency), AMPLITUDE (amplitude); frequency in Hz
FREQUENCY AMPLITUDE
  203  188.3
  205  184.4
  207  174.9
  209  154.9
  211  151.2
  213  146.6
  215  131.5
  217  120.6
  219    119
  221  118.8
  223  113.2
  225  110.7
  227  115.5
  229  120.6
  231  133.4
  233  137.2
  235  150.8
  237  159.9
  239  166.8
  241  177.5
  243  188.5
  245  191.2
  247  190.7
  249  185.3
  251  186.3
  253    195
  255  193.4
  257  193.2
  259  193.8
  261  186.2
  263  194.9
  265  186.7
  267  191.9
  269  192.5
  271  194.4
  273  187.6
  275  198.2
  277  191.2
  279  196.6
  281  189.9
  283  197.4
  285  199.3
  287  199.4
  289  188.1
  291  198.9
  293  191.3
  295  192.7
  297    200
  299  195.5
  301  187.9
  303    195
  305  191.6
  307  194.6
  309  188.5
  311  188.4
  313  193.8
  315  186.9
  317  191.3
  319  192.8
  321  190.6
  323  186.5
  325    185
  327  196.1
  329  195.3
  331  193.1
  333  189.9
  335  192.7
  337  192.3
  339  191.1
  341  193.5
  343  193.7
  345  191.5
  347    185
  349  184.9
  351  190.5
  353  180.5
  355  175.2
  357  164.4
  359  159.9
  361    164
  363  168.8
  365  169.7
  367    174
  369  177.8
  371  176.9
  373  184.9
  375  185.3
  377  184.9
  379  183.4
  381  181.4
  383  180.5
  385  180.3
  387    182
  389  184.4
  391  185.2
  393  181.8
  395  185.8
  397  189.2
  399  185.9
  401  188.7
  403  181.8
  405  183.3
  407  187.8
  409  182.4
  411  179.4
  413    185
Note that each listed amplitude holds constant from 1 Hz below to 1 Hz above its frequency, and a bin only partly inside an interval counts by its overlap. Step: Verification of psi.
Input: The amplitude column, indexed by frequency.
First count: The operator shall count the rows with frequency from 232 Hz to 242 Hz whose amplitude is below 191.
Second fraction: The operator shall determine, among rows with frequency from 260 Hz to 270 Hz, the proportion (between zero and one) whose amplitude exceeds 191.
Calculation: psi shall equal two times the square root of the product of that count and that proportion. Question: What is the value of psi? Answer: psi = 3.5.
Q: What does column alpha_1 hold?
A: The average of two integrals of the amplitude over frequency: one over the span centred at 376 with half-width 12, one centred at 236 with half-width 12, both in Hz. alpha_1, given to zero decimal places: 4004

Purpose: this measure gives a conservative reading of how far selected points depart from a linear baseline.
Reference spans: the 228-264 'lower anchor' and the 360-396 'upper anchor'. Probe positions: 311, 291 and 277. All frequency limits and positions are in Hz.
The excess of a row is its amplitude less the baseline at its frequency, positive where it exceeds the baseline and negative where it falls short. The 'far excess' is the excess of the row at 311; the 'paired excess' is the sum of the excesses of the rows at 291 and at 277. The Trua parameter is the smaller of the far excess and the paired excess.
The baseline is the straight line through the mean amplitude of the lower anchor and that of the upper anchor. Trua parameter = 11.3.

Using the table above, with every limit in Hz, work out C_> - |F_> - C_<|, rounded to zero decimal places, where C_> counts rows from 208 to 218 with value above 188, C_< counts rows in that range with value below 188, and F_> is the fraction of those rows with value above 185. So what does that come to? -5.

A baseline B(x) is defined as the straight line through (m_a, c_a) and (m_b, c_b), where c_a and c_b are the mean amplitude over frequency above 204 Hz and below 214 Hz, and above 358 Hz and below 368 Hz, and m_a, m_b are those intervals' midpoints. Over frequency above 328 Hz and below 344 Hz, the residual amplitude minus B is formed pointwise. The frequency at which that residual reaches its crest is 329 Hz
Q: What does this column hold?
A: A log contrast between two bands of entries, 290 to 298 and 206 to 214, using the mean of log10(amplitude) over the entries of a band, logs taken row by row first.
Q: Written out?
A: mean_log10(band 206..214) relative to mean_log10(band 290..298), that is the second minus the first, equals -0.097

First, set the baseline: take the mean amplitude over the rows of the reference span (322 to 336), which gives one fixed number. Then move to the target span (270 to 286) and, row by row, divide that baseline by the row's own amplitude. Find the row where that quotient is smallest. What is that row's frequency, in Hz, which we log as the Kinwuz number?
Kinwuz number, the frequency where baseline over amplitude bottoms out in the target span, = 285 Hz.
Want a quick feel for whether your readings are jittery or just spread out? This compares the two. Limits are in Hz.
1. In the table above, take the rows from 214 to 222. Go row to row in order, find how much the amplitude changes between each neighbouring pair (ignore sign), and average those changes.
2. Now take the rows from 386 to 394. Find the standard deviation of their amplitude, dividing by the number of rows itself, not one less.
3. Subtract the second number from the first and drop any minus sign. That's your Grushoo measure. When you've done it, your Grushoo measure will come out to 3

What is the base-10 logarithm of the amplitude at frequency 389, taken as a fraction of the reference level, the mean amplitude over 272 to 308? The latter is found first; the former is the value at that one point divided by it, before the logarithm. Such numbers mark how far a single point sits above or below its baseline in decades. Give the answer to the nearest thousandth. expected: -0.022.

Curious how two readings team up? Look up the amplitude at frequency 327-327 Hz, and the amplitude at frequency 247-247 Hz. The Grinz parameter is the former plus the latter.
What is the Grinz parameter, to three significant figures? 387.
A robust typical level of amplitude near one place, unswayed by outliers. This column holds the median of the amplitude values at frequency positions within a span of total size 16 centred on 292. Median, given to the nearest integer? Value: 197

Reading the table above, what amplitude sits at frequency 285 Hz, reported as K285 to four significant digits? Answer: 199.3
